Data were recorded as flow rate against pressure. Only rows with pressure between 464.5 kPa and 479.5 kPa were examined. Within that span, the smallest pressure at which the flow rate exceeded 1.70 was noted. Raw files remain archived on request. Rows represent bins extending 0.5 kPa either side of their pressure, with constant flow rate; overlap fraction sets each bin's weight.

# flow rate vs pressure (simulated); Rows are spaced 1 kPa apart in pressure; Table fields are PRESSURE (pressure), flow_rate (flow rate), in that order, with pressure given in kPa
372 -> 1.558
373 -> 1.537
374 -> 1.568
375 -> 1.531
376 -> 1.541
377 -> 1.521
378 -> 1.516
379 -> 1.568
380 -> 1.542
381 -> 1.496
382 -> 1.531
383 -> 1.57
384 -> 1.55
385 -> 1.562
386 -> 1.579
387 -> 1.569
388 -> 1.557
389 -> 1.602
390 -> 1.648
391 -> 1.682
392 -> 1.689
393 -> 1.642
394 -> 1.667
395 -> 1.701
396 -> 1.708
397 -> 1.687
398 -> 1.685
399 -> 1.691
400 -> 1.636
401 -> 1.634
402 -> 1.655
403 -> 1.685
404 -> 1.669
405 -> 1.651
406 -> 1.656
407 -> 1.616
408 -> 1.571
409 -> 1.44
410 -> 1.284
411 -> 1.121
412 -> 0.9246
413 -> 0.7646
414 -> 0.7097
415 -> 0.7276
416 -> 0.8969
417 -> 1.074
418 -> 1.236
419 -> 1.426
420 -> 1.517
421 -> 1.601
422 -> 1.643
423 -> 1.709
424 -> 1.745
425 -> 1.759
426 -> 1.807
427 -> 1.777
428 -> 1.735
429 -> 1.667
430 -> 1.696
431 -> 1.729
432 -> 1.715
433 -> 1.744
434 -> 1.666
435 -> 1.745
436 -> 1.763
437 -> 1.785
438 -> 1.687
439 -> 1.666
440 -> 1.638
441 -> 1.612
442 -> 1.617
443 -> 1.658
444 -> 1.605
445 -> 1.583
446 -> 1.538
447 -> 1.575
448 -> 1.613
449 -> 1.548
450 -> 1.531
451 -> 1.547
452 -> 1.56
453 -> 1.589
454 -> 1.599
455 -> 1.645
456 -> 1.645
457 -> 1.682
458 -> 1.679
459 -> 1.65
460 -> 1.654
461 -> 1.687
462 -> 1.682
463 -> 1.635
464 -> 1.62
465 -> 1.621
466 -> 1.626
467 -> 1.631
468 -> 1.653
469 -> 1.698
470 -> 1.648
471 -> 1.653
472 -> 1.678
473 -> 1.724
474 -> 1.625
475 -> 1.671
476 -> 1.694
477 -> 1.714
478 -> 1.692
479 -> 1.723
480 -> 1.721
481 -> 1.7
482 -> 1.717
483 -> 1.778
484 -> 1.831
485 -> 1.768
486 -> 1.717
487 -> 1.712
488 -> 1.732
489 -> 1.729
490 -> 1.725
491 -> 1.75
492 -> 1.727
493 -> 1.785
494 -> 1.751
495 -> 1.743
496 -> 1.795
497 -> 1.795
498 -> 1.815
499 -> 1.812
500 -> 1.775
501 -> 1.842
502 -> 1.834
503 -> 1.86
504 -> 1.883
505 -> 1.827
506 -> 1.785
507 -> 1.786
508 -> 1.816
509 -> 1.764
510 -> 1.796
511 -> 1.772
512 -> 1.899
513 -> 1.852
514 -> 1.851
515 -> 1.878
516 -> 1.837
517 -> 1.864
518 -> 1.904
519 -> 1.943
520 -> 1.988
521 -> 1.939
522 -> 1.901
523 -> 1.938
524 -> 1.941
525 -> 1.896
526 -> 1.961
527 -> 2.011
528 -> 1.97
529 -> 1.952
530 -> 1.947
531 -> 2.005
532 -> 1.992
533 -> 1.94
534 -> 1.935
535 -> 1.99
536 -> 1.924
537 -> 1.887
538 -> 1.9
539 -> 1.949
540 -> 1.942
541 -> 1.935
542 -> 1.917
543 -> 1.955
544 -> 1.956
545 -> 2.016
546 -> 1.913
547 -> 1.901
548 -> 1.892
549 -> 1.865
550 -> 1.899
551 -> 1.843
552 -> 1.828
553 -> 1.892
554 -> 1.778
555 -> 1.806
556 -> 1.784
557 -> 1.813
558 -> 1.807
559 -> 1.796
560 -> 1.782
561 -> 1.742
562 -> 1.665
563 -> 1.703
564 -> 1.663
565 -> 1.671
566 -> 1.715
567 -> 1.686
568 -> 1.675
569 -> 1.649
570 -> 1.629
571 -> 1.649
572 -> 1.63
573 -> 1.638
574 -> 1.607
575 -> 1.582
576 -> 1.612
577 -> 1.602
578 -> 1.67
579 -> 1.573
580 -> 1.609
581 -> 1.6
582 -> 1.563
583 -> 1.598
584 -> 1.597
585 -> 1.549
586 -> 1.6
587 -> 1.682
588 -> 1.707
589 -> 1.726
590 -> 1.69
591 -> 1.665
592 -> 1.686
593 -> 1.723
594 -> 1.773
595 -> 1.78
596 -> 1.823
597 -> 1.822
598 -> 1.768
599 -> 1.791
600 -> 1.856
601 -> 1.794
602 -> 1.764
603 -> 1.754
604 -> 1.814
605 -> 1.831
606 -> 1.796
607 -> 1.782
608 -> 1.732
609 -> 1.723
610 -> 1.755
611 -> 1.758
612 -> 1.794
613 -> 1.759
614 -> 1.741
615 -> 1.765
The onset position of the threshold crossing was 473 kPa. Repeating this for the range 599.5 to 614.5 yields 600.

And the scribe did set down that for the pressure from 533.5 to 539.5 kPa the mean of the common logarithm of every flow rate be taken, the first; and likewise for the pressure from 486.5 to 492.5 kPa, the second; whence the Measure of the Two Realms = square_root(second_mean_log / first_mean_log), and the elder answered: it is 0.91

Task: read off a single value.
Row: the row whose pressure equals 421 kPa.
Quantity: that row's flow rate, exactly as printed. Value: 1.601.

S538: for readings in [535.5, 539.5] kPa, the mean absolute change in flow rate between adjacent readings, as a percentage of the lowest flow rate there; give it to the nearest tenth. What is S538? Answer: 1.7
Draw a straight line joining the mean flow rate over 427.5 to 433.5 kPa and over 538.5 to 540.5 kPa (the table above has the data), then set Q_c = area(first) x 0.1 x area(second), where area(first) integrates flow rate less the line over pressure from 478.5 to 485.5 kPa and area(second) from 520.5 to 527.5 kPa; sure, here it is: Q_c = -0.01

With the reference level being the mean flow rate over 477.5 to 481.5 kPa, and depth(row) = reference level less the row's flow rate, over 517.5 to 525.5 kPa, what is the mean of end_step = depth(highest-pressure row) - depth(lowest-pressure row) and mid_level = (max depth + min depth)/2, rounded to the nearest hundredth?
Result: -0.11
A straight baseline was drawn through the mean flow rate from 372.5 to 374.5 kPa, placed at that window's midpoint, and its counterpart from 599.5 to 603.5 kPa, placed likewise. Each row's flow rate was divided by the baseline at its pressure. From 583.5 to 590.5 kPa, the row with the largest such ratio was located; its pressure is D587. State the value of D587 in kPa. 589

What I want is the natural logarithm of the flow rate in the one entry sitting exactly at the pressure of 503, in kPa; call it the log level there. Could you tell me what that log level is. 0.62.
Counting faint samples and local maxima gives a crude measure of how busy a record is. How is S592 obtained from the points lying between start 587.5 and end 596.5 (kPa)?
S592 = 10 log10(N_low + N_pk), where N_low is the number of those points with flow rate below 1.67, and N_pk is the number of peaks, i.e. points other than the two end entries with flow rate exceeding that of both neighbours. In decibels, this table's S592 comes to 3.0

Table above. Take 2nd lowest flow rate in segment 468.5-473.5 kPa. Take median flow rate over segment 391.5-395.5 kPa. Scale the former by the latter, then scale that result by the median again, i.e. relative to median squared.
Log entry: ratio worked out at 0.59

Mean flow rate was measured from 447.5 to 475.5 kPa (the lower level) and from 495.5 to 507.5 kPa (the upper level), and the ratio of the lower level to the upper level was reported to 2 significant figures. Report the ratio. 0.90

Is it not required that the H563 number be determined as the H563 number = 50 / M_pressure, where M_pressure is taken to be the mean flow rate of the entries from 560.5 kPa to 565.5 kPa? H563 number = 29.6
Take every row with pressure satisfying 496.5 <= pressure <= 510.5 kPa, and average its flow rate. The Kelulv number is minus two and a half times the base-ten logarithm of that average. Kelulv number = -0.646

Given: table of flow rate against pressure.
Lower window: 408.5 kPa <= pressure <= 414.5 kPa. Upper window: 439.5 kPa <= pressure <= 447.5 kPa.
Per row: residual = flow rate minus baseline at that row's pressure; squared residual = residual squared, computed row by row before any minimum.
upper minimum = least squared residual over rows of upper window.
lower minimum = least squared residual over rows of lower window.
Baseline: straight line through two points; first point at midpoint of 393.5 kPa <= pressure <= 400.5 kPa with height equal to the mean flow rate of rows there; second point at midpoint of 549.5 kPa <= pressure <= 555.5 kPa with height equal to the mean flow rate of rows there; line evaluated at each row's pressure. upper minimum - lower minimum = -0.060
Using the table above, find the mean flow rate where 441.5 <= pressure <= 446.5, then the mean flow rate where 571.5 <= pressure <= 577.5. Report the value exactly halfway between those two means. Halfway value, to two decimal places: 1.61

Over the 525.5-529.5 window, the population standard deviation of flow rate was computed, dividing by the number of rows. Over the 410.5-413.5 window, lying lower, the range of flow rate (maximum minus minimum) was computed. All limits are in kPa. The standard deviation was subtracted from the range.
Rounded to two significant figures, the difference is 0.33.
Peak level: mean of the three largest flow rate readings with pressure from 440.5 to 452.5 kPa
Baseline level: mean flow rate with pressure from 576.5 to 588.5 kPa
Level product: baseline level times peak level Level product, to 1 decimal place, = 2.6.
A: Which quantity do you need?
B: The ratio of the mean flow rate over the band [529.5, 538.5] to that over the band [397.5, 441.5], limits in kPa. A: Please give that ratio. 1.3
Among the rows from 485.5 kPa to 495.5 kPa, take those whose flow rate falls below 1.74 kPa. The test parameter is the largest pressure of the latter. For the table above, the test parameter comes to 492 kPa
